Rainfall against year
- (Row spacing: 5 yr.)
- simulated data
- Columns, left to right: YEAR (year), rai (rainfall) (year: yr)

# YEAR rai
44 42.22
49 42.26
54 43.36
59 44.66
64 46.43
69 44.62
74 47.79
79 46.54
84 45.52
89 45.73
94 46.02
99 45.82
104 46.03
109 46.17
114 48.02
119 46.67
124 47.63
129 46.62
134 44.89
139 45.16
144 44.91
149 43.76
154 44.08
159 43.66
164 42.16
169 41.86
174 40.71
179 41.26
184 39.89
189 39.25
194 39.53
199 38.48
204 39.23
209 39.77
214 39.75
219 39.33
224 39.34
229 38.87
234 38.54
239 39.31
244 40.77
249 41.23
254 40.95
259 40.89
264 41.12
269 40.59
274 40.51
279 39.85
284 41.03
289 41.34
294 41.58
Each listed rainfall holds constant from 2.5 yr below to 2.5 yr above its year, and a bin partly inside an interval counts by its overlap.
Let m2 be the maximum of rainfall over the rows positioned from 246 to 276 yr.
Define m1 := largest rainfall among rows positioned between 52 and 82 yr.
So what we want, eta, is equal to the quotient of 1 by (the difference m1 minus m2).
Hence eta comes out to 0.15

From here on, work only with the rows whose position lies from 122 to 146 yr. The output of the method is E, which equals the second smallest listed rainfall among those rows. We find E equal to 44.91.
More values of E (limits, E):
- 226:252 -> 38.87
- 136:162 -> 43.76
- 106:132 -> 46.62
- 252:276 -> 40.59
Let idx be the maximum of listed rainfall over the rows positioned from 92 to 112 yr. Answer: 46.17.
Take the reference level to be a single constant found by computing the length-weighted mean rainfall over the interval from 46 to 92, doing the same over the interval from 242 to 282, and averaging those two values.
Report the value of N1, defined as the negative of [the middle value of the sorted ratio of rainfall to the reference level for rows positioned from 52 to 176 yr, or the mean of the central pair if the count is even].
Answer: -1.06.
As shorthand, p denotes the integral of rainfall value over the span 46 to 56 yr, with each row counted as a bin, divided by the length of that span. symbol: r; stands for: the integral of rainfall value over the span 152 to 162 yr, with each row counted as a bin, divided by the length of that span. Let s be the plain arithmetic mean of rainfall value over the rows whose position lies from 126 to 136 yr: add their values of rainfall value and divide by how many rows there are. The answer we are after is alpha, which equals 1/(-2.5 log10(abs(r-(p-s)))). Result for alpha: -0.240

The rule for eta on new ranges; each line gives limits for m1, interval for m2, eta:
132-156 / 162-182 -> 0.33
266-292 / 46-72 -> -0.20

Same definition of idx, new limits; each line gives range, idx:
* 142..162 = 44.91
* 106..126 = 48.02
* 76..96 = 46.54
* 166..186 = 41.86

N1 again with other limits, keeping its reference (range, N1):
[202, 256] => -0.92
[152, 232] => -0.93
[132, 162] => -1.04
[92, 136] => -1.07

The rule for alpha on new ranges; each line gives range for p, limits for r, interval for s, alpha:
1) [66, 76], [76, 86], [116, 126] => -0.239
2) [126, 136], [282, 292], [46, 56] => -0.253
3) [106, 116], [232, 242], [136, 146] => -0.255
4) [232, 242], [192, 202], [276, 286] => -0.249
